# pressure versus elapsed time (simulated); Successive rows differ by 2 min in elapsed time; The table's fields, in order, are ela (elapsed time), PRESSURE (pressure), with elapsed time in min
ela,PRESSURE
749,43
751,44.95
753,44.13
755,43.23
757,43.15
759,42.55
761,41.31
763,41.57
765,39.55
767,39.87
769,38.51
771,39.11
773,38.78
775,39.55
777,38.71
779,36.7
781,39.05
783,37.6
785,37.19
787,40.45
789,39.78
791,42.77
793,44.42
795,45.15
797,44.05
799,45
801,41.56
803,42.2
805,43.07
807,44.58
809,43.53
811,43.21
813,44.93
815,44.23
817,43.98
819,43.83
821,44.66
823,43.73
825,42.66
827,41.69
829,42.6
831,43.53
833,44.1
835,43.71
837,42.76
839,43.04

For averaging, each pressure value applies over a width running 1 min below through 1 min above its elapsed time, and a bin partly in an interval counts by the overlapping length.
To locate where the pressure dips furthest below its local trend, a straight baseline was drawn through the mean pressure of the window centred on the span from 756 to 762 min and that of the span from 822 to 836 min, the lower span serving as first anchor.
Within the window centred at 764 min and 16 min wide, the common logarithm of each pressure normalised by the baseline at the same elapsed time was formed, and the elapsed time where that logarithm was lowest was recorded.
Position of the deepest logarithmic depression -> 769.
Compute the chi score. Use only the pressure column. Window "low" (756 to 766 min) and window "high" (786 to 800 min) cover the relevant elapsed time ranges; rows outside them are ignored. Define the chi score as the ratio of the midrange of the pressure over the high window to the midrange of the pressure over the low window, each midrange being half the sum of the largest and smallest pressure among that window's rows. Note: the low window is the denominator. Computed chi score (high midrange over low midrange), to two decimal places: 1.03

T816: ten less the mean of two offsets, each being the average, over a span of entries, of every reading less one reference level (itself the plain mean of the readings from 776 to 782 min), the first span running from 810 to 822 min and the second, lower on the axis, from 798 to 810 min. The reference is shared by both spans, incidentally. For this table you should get 4.4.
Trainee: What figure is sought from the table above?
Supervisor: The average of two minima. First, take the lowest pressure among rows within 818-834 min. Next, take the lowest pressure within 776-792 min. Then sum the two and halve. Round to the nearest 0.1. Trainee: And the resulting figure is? 39.2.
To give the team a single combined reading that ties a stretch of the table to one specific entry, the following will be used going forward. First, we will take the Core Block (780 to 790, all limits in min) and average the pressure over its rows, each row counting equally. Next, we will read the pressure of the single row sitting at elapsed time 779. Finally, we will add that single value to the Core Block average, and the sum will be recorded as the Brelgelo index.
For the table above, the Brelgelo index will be 75.5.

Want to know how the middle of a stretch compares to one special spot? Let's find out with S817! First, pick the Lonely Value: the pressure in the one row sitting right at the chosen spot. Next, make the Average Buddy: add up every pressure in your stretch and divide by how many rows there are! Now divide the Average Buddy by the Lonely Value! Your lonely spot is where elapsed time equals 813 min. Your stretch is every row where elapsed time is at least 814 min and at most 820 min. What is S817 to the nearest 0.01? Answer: 0.98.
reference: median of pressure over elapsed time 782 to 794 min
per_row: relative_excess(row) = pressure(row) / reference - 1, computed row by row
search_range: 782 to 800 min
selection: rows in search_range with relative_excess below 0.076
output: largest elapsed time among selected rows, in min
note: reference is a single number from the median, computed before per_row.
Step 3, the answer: 791 min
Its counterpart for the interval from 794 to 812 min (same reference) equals 805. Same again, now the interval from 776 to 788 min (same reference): 787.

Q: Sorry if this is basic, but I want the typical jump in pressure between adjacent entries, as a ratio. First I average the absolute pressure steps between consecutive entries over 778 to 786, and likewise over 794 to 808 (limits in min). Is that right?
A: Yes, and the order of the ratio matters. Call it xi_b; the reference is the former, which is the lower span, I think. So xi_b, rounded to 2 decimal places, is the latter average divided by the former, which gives 1.01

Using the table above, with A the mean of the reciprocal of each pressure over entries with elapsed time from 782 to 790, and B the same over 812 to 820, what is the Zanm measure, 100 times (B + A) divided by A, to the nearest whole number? 187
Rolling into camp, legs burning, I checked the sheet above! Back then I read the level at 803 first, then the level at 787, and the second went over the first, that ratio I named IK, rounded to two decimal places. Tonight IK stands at 0.96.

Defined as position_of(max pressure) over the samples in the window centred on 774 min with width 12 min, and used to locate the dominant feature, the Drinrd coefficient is 775 min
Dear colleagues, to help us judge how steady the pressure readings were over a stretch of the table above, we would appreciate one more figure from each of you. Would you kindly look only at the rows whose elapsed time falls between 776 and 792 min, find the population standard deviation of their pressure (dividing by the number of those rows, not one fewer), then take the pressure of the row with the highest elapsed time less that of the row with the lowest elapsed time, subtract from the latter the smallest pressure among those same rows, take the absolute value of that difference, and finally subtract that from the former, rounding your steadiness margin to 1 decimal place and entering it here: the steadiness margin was -30.8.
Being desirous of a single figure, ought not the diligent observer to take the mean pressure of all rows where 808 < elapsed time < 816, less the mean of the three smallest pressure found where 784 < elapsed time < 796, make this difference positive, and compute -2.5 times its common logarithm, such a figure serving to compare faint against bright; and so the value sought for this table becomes -1.7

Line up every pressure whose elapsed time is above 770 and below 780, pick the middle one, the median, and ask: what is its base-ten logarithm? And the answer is 1.59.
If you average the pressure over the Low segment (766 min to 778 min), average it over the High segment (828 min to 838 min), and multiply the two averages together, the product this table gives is 1694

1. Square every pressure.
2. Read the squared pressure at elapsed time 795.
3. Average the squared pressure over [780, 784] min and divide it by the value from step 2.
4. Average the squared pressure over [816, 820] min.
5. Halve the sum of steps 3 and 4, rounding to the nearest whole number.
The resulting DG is 964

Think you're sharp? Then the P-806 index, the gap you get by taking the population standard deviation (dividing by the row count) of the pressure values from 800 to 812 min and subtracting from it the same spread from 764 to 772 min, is 0.5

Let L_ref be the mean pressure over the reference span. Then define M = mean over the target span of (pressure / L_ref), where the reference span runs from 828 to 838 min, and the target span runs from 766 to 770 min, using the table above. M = 0.90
